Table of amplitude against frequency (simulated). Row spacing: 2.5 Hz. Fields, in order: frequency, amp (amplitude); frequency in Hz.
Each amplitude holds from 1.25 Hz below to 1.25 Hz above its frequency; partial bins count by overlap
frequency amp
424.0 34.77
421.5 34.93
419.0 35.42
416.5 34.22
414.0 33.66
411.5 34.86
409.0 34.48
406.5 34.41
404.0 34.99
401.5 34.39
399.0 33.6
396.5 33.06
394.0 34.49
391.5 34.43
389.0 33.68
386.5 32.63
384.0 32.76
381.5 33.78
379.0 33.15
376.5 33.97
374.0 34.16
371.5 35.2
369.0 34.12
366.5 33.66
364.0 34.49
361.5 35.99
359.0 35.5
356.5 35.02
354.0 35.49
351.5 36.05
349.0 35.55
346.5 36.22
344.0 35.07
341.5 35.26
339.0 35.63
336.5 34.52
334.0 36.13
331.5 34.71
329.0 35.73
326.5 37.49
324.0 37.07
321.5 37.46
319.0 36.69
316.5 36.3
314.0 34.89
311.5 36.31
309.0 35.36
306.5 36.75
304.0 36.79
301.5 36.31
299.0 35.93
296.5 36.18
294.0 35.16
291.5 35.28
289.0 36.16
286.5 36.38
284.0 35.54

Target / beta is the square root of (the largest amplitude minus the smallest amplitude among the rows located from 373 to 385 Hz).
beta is 1.18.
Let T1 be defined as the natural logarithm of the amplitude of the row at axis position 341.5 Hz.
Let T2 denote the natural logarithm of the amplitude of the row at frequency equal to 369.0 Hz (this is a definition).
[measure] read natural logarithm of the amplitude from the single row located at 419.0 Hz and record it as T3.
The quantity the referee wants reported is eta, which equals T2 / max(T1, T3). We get 0.99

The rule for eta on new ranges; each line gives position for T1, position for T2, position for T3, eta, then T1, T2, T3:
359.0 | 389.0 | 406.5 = 0.99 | 3.570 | 3.52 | 3.54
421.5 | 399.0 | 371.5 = 0.99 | 3.553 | 3.51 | 3.56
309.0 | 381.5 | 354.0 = 0.99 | 3.566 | 3.52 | 3.57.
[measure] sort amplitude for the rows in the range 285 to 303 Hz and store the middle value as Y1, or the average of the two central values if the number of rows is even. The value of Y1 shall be 36.2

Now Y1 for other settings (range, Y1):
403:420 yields 34.5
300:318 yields 36.3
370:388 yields 33.8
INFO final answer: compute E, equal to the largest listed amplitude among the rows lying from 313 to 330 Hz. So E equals 37.49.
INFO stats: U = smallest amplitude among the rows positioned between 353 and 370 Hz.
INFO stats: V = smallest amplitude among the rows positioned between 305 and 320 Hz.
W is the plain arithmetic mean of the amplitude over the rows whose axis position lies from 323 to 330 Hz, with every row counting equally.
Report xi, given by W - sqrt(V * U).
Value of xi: 2.5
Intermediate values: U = 33.66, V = 34.89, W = 36.8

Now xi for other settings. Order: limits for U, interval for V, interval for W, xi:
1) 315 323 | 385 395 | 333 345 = 0.9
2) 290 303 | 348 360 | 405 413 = -0.5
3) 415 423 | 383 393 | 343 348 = 2.2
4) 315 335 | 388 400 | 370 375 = 0.8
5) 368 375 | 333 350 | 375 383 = -0.7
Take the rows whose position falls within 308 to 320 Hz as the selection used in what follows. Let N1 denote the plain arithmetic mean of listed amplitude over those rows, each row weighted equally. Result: 35.9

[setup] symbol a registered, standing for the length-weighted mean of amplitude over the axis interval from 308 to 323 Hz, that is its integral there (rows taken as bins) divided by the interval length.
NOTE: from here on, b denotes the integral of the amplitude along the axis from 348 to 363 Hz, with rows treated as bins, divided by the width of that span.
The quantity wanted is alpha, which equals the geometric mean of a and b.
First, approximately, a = 36.2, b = 35.6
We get 35.9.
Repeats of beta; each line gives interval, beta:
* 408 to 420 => 1.33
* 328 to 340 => 1.27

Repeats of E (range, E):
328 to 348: 36.22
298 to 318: 36.79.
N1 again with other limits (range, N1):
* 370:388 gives 33.7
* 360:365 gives 35.2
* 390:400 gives 33.9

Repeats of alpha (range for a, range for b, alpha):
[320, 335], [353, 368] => 35.7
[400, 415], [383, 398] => 34.0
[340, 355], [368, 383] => 34.8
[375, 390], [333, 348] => 34.4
